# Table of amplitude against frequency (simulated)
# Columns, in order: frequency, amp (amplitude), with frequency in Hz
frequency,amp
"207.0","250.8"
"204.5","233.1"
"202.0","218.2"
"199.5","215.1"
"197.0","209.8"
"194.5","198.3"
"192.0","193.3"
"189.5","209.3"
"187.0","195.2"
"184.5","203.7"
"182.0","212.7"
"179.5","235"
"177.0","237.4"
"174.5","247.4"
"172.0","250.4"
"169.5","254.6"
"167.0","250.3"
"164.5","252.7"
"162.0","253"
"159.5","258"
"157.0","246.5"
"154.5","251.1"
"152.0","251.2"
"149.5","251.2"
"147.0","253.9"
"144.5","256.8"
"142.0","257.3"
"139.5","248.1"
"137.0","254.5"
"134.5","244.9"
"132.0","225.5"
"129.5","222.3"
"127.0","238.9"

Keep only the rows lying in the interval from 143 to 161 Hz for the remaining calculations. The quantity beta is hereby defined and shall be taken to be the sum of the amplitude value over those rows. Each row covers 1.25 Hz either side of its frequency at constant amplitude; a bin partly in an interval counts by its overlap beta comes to 1769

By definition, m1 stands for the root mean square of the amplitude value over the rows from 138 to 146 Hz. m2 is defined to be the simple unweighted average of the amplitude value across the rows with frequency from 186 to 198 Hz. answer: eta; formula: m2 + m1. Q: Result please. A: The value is 455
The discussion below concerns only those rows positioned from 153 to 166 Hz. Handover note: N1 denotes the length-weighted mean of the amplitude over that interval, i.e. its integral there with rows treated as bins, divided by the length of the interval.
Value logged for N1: 252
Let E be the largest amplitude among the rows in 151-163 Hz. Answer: 258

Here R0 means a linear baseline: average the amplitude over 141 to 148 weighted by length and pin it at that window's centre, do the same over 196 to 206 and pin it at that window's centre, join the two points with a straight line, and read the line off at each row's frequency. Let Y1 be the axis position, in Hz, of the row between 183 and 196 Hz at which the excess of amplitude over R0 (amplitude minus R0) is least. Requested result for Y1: 187.0 Hz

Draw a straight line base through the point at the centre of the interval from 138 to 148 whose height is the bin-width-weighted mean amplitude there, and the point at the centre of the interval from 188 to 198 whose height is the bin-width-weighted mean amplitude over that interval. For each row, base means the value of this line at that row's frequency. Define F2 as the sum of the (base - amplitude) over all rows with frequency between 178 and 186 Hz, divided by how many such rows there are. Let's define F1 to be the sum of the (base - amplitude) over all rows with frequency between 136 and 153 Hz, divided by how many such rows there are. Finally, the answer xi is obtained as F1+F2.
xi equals -4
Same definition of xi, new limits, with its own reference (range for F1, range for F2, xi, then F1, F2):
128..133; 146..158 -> 37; 43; -6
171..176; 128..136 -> 8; -26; 35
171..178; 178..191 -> -24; -24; 0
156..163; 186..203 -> -20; -16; -5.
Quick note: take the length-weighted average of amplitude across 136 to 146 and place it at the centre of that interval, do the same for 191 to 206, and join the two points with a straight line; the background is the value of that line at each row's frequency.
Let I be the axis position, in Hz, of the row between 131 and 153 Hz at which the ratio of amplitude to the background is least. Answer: 132.0 Hz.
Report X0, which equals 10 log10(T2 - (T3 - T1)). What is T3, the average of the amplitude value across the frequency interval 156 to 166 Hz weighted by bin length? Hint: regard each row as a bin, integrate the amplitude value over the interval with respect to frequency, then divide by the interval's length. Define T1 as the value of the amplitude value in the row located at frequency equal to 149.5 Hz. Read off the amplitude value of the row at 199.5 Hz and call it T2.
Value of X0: 23.3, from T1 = 251.2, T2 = 215.1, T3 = 253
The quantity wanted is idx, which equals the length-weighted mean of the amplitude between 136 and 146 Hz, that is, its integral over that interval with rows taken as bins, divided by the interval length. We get 254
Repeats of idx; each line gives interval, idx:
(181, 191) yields 205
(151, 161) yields 252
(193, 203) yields 210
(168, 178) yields 248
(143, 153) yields 253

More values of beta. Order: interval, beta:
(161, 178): 1746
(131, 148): 1741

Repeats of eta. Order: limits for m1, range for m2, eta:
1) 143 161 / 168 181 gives 498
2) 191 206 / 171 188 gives 438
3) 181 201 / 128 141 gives 444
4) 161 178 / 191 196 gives 445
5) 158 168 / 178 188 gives 465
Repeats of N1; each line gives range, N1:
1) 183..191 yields 203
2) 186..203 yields 206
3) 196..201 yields 213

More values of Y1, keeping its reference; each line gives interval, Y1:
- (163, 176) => 167.0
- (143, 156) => 149.5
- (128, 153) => 129.5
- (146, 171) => 149.5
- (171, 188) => 187.0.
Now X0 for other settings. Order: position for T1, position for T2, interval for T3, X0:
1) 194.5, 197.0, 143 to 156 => 21.9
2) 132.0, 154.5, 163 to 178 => 23.6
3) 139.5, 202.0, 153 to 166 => 23.3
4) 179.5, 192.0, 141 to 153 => 22.4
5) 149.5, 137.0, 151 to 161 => 24.0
